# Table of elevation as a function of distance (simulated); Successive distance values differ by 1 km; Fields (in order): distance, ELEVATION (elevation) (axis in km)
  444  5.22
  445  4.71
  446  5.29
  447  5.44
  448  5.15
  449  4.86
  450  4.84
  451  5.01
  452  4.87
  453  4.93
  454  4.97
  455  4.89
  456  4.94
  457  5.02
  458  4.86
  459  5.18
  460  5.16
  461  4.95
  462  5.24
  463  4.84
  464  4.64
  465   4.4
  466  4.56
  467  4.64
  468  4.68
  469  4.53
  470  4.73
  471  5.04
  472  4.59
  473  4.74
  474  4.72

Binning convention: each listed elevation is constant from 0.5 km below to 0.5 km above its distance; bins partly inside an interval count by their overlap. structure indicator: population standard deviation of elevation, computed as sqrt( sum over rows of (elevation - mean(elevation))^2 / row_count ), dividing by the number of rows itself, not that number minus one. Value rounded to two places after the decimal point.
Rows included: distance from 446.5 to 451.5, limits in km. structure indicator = 0.22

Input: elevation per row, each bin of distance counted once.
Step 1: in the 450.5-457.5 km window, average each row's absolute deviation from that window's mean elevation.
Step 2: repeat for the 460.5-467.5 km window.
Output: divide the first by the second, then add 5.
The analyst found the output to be 5.2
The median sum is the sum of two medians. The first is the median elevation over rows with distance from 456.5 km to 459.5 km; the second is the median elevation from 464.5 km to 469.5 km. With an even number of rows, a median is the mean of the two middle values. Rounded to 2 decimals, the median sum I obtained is 9.58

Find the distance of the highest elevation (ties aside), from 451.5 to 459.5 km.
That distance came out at 459 km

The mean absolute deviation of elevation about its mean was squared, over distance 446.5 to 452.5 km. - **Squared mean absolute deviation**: 0.032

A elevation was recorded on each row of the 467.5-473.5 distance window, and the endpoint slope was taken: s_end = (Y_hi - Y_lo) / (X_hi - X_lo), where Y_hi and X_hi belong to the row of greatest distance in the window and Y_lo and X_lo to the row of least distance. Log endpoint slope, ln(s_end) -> -4.42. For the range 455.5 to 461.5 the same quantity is -6.21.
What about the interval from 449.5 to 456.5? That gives -4.09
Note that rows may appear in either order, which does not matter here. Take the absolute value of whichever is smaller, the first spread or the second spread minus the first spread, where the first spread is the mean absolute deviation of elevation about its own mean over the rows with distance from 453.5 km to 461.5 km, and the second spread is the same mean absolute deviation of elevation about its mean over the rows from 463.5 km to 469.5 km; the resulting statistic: 0.014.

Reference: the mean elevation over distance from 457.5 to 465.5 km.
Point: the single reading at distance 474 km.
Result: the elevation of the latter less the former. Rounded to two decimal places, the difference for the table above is -0.19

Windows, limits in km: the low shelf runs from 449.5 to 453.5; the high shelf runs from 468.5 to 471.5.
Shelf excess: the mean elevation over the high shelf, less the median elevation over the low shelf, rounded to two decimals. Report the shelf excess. -0.13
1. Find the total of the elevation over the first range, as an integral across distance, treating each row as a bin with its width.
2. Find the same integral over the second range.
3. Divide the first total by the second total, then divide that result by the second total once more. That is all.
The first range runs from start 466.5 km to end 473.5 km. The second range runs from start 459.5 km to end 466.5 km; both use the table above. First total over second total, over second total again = 0.0289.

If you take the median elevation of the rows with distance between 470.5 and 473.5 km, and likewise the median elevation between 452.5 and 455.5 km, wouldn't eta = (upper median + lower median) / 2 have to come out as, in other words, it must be 4.835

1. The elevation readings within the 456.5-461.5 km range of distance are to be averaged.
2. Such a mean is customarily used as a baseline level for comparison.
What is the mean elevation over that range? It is 5.0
